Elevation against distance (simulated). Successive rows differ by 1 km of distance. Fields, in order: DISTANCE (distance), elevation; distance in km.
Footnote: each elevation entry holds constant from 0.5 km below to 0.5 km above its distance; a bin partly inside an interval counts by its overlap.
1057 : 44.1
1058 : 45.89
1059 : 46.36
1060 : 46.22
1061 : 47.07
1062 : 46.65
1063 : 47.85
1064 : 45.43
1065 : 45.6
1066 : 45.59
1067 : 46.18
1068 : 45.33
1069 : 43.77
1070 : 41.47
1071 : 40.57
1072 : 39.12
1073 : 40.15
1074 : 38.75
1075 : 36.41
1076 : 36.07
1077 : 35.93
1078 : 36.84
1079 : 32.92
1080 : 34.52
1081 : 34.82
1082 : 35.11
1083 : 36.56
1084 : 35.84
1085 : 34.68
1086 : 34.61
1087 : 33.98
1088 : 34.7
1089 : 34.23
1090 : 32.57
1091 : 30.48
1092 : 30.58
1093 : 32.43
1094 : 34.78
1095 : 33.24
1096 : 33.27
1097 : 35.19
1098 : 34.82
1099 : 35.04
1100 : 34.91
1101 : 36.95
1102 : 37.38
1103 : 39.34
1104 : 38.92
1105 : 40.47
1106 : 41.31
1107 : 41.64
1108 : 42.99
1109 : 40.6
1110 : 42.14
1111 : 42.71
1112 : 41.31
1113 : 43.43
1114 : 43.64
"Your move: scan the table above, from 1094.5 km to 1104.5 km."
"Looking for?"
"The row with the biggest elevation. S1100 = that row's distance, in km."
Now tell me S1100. 1103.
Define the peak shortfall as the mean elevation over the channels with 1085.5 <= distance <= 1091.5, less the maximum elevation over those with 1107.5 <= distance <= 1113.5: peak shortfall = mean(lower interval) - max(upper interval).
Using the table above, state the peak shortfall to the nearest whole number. -10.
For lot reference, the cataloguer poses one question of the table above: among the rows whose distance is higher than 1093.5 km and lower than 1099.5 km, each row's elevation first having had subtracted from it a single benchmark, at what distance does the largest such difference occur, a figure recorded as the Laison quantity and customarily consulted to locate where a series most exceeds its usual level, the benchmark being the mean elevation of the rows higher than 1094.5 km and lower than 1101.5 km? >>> 1097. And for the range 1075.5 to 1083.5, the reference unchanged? 1078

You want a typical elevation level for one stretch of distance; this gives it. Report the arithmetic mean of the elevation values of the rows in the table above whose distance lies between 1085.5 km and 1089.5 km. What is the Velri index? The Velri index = 34.4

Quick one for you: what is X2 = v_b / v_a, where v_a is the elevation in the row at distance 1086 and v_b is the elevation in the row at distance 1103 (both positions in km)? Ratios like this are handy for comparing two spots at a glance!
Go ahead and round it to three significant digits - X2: 1.14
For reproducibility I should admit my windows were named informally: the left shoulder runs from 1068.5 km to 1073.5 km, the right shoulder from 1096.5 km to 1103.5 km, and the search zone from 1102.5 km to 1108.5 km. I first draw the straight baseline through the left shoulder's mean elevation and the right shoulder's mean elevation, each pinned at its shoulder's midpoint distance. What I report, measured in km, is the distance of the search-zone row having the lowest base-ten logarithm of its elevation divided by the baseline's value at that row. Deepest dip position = 1104 km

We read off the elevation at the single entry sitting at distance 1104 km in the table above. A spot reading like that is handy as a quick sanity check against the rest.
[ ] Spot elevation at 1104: 38.92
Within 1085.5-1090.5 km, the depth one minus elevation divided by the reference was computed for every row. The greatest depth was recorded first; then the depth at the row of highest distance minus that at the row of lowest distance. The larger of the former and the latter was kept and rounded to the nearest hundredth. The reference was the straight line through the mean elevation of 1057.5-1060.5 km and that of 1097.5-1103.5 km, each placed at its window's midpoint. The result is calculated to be 0.16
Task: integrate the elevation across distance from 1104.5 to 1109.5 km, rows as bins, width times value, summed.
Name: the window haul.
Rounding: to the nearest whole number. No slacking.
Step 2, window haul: 207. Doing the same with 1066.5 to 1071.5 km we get 217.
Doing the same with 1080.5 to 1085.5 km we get 177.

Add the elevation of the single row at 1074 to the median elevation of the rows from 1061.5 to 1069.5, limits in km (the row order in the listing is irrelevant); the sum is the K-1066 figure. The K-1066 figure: 84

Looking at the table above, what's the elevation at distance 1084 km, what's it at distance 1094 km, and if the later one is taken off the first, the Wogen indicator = 1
